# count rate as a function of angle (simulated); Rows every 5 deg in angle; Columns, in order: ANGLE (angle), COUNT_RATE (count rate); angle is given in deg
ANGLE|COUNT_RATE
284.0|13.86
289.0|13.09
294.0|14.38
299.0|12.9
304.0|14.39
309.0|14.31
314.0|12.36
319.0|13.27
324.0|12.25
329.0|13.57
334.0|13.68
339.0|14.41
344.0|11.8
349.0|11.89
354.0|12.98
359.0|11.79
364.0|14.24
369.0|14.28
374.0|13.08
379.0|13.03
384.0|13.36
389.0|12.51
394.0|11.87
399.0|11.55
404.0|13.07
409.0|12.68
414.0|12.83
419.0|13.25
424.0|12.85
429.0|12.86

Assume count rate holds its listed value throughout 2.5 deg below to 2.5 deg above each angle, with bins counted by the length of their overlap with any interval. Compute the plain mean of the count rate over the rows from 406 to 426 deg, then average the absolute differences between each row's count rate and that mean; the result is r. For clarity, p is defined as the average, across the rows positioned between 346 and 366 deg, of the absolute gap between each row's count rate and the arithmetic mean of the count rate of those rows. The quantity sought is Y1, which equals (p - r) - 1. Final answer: -0.29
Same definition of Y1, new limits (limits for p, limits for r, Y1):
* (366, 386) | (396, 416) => -1.07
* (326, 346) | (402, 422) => -0.42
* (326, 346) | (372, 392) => -0.46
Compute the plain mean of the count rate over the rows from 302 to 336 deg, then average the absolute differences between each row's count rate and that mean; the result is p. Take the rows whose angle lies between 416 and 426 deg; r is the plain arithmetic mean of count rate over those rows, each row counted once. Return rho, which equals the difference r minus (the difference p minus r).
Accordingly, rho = 25.4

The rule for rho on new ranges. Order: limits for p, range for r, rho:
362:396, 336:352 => 24.7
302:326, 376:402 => 24.1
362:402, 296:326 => 25.7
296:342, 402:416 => 25.0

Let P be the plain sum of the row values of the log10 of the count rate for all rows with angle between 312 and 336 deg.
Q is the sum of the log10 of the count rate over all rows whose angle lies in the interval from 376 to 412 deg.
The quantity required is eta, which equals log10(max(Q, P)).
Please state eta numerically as 0.89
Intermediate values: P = 5.6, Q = 7.7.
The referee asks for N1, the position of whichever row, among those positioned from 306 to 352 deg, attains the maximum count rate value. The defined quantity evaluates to 339.0 deg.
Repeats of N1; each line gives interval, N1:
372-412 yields 384.0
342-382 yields 369.0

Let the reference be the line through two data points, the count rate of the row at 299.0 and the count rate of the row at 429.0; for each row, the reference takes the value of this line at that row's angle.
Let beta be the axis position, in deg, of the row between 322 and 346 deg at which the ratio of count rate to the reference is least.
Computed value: 344.0 deg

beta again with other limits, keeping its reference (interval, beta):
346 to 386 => 359.0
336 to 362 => 359.0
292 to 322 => 314.0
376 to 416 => 399.0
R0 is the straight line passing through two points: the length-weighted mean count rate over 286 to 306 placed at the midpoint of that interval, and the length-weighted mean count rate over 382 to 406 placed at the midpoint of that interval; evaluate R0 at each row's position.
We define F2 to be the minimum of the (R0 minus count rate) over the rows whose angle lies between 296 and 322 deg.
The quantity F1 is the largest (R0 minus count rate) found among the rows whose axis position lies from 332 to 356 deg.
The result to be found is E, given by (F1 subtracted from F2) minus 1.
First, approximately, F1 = 1.27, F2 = -0.8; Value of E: -3.1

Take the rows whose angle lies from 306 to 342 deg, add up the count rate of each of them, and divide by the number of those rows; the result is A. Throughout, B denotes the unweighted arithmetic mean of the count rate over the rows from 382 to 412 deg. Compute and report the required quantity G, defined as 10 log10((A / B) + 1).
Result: 3.16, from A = 13.4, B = 12.5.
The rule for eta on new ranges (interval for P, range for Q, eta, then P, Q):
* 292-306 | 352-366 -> 0.53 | 3.4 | 3.3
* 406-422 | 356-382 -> 0.75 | 3.3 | 5.6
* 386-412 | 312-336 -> 0.75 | 5.5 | 5.6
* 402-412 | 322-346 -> 0.75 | 2.2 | 5.6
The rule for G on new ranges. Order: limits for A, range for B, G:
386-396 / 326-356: 2.86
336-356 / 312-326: 3.03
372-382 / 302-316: 2.91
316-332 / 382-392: 3.03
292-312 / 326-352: 3.16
